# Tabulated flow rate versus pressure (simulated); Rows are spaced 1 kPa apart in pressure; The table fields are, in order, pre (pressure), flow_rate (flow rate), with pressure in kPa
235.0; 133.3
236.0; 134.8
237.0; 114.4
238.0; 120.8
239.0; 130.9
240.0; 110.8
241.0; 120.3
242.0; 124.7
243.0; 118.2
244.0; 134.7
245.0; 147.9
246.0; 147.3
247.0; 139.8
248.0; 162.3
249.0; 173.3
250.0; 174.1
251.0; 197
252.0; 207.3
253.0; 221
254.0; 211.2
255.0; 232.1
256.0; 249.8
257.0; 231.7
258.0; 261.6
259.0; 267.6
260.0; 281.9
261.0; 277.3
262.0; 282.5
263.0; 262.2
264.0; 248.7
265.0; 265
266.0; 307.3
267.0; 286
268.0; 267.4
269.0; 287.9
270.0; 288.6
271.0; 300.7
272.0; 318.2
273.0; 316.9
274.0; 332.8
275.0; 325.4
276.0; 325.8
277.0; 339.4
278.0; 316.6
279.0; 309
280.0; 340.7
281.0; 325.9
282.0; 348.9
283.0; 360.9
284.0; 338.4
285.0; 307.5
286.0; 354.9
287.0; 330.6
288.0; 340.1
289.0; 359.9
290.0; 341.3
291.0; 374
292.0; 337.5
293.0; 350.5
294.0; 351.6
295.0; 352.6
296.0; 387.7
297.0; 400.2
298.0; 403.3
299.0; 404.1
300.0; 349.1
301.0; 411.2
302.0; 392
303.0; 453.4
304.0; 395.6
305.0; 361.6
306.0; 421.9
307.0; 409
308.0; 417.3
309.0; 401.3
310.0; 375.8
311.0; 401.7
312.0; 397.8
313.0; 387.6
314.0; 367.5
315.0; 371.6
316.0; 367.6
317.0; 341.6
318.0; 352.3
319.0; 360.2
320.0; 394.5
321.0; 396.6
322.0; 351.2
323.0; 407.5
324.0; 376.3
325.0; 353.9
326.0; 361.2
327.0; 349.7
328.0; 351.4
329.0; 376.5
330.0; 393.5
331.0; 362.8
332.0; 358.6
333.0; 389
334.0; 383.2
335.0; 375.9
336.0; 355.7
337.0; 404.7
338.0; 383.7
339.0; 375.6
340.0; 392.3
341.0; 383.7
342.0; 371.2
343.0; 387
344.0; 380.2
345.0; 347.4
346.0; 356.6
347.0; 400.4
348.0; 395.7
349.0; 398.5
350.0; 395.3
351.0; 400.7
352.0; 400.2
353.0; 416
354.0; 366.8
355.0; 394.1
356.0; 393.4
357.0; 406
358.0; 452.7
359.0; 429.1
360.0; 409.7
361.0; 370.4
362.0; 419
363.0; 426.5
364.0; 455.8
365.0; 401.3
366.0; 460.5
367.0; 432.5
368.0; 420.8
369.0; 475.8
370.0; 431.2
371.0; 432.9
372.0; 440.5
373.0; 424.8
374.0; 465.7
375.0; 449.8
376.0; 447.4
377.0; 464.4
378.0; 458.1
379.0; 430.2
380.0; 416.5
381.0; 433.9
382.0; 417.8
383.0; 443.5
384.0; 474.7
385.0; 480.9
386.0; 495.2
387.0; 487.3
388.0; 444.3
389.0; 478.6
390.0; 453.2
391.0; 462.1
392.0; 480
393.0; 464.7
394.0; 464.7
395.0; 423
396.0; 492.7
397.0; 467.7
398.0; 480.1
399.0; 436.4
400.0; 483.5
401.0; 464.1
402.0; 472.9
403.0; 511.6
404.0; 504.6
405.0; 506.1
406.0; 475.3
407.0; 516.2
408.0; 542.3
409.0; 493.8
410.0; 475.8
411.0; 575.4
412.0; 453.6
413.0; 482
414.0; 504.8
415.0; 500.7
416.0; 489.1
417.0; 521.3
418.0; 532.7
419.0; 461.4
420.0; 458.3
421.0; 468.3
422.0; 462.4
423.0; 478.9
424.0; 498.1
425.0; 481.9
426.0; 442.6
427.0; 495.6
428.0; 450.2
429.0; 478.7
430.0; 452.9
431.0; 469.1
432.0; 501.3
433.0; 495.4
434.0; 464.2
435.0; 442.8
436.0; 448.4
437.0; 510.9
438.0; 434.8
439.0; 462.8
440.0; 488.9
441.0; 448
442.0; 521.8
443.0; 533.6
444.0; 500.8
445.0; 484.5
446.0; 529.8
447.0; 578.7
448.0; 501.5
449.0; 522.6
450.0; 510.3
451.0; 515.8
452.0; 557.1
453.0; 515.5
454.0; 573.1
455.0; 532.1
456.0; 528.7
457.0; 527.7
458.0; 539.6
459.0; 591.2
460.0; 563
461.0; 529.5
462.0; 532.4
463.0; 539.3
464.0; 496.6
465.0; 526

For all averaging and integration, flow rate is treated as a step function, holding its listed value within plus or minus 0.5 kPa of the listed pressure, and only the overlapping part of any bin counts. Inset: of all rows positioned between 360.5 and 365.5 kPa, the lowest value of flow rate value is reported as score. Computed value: 370.4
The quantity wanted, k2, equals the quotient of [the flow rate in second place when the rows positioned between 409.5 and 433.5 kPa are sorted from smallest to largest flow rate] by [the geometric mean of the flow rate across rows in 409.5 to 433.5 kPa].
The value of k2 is 0.93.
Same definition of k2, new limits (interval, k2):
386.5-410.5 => 0.91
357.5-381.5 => 0.92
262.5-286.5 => 0.85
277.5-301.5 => 0.88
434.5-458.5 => 0.87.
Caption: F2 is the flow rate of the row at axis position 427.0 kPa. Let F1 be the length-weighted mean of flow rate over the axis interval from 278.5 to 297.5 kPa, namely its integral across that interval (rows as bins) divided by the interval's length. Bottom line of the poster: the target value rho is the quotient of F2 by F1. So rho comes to 1.4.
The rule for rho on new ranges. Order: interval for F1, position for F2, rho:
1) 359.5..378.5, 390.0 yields 1.0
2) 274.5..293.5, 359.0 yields 1.3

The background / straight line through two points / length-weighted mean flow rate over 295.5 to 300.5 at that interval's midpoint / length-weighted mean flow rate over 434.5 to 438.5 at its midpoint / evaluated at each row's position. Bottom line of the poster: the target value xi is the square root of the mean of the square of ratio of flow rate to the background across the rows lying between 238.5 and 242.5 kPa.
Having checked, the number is 0.34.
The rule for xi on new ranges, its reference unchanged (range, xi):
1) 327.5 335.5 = 0.92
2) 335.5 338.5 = 0.93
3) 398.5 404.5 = 1.09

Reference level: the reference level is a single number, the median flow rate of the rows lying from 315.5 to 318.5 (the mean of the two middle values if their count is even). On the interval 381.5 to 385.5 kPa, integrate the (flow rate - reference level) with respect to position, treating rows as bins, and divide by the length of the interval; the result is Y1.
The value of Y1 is 102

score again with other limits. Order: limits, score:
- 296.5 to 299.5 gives 400.2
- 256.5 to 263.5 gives 231.7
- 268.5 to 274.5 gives 287.9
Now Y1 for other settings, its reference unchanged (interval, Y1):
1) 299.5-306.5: 46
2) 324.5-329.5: 6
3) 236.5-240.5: -233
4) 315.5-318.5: 2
